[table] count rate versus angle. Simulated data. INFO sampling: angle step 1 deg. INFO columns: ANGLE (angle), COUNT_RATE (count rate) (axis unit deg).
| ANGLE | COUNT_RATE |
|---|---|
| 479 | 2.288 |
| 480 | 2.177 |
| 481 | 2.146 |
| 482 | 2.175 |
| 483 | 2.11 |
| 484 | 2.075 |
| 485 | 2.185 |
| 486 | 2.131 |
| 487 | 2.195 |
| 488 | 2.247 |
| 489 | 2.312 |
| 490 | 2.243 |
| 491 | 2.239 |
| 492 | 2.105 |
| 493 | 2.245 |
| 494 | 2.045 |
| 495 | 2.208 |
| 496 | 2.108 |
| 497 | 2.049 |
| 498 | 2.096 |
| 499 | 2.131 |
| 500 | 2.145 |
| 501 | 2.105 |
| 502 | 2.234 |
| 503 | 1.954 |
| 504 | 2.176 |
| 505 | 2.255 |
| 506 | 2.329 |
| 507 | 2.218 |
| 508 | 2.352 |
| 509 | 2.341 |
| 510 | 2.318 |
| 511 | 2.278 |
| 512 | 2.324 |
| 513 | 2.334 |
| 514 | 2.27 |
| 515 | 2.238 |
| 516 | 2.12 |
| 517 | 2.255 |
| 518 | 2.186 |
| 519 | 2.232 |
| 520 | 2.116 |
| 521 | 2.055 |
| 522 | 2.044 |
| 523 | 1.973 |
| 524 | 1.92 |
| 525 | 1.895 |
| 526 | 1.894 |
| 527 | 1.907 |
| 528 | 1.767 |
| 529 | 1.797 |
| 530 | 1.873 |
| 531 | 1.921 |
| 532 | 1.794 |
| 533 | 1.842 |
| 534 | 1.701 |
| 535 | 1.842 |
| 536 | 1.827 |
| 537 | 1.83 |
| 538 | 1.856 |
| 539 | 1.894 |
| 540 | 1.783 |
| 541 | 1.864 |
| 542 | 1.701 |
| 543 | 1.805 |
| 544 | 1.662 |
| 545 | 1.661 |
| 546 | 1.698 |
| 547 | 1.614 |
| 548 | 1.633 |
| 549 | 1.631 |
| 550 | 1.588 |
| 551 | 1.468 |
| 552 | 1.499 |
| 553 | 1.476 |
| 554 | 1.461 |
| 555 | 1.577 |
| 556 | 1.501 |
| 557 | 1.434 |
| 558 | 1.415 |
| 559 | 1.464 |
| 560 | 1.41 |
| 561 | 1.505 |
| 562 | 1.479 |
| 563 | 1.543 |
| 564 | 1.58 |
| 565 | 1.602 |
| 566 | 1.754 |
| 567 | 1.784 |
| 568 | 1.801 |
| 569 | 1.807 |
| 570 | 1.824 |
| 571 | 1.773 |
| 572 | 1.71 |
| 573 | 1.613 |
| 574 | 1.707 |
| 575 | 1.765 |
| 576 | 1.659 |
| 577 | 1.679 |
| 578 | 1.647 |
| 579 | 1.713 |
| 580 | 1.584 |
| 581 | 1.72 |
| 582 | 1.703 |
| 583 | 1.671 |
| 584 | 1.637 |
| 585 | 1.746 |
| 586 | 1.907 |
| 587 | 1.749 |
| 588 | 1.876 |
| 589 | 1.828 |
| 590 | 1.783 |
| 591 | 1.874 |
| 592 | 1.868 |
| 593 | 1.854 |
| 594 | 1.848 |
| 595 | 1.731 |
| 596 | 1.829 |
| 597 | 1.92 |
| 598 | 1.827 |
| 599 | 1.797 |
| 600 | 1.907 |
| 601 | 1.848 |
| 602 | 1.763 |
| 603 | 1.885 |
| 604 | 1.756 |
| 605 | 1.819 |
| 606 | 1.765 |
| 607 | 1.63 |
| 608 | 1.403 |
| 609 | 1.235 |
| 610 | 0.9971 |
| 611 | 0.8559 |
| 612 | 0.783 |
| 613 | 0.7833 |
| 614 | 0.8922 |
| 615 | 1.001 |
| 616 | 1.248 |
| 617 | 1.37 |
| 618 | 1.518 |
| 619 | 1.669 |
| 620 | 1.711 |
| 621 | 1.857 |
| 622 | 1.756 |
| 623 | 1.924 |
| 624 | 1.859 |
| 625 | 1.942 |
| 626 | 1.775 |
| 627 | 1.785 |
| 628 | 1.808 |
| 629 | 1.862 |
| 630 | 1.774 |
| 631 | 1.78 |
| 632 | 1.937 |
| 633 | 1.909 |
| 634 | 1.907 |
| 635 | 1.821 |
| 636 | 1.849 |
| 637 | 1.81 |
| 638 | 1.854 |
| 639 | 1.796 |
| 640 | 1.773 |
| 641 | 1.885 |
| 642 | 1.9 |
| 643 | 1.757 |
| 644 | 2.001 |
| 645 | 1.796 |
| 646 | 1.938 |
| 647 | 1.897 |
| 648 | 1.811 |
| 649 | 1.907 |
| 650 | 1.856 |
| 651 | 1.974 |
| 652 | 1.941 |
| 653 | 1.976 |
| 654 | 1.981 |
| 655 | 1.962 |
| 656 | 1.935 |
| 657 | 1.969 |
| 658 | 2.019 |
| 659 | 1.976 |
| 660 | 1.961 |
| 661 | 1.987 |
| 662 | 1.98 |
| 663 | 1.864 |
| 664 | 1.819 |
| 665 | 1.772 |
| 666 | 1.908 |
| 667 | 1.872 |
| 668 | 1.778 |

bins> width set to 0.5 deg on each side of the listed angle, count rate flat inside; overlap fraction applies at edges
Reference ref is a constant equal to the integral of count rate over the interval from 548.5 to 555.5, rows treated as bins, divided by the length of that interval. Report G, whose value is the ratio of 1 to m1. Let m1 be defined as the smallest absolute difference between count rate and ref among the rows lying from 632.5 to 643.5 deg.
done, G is 4.4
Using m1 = 0.23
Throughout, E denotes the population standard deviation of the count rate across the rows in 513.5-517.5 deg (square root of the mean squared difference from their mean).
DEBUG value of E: 0.0593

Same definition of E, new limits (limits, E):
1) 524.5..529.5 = 0.0581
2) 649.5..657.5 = 0.0385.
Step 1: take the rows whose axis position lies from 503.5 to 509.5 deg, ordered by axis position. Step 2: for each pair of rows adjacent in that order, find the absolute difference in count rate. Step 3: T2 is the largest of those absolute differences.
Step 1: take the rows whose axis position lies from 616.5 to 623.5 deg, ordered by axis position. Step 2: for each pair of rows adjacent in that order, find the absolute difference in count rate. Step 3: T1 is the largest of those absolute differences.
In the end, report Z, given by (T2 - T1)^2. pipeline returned 0.0012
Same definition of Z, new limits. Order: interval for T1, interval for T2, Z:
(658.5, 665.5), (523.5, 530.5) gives 0.0006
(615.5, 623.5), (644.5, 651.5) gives 0.0007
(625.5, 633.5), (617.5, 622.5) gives 0.0000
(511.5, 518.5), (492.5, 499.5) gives 0.0042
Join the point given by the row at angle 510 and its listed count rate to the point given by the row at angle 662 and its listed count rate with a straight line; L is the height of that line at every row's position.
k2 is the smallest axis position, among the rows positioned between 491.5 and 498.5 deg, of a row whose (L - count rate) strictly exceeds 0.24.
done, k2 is 492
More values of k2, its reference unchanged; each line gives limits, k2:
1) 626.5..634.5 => 627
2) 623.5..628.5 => 626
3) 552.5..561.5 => 553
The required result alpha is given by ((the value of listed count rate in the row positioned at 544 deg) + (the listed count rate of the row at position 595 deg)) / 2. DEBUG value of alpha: 1.70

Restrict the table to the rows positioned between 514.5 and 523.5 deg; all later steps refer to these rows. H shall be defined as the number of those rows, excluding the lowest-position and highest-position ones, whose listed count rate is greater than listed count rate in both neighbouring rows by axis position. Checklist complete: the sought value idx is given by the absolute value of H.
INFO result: 2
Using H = 2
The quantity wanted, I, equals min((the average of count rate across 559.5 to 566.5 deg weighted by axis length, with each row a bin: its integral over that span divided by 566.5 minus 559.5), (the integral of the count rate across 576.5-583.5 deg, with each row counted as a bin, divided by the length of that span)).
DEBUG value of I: 1.55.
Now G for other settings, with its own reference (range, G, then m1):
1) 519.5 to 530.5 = 4.2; 0.24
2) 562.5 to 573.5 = 69.3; 0.01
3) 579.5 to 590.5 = 18.0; 0.06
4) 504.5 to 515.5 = 1.5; 0.69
